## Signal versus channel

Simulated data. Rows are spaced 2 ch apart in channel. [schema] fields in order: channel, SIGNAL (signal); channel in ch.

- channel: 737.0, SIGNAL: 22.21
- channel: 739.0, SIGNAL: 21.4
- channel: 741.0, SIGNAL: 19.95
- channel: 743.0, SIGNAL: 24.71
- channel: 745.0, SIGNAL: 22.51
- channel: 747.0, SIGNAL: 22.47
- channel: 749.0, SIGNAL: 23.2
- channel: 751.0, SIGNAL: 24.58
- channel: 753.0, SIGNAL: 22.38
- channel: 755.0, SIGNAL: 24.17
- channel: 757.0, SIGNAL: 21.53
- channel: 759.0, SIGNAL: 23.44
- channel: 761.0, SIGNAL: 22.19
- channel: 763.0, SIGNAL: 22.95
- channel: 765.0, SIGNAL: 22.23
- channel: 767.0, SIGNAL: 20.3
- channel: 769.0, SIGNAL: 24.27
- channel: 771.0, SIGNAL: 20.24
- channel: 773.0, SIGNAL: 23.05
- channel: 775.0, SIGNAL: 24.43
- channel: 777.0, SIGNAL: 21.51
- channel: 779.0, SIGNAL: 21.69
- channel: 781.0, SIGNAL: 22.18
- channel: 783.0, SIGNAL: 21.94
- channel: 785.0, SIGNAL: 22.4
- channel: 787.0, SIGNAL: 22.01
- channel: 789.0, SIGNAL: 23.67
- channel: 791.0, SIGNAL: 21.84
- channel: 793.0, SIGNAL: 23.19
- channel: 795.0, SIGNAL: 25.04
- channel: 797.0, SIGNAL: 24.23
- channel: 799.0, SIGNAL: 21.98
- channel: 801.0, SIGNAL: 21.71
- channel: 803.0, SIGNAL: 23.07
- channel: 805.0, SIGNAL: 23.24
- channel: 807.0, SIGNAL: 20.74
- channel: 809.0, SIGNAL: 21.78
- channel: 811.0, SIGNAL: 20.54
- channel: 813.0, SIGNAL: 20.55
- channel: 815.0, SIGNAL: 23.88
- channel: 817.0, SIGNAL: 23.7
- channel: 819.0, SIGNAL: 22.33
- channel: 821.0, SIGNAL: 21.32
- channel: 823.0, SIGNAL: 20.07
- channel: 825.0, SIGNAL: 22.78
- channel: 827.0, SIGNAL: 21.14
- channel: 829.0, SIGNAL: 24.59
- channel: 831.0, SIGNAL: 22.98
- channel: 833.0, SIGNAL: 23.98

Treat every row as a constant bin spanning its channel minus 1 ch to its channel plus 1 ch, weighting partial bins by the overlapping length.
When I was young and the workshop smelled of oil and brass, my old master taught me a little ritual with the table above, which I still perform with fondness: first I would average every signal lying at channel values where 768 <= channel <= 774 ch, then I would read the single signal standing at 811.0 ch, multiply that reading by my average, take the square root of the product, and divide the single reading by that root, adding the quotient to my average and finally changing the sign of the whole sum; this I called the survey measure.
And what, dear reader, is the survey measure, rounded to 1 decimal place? -23.5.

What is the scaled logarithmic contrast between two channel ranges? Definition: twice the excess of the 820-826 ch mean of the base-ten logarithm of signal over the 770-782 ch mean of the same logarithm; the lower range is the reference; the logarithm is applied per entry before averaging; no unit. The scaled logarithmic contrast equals -0.03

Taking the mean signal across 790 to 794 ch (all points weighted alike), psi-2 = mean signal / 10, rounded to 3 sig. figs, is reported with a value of 2.25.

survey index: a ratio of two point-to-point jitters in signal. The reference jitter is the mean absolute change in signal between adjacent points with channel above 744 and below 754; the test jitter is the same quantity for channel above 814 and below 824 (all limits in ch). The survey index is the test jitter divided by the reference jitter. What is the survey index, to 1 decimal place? 0.9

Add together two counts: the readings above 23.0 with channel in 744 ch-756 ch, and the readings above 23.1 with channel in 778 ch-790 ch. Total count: 4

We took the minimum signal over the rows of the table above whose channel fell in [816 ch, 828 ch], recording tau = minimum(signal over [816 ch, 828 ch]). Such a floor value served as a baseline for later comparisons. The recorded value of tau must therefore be 20.07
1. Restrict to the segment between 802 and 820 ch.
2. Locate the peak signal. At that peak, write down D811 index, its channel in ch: 815.0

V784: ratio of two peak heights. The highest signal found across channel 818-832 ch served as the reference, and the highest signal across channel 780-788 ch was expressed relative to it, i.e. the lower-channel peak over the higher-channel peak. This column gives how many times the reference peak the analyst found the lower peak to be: 0.91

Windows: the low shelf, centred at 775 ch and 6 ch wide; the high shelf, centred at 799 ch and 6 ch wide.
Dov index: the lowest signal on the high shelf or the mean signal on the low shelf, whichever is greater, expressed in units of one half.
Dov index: 46.0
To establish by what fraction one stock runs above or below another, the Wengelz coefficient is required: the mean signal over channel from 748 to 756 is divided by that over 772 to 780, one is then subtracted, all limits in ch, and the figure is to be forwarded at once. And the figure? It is 0.04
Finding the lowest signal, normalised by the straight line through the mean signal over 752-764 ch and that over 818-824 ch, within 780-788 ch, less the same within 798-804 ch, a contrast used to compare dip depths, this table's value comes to -0.01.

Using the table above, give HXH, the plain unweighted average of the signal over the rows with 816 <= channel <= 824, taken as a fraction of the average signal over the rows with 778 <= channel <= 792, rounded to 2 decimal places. 0.98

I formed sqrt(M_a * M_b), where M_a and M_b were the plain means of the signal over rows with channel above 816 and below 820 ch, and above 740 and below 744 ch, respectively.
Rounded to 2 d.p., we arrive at 22.67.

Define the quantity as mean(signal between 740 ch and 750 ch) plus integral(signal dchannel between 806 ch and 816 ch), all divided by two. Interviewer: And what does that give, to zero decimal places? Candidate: 119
